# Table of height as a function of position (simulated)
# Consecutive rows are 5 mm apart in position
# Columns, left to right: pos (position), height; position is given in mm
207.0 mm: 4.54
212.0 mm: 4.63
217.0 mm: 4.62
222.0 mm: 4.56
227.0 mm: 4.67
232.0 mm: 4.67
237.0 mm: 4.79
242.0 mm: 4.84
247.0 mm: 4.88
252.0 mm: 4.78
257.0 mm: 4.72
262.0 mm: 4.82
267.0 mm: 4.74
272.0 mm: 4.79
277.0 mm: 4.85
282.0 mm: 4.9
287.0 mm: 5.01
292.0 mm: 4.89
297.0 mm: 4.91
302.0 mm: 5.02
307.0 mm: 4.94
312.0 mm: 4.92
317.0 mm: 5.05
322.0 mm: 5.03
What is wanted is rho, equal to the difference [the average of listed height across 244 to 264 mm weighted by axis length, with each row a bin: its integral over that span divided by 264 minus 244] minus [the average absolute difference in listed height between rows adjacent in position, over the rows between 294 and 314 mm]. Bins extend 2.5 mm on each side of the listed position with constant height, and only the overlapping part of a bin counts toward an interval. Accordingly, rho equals 4.73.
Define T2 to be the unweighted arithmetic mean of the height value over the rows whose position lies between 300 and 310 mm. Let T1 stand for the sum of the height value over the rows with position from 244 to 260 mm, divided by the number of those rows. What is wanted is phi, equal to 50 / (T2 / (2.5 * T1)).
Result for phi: 120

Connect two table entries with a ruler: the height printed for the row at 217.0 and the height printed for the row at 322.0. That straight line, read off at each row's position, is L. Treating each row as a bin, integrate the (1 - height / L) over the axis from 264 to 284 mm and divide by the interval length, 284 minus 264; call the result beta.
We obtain 0.0051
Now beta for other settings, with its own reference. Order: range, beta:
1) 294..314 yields 0.0026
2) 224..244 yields -0.0104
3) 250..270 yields 0.0047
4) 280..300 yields -0.0052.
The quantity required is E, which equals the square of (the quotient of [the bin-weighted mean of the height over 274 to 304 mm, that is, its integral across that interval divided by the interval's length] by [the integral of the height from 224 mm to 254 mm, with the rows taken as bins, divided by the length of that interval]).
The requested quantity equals 1.07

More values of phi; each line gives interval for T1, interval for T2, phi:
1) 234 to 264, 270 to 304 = 122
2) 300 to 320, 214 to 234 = 135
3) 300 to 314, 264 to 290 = 128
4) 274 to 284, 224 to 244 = 128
